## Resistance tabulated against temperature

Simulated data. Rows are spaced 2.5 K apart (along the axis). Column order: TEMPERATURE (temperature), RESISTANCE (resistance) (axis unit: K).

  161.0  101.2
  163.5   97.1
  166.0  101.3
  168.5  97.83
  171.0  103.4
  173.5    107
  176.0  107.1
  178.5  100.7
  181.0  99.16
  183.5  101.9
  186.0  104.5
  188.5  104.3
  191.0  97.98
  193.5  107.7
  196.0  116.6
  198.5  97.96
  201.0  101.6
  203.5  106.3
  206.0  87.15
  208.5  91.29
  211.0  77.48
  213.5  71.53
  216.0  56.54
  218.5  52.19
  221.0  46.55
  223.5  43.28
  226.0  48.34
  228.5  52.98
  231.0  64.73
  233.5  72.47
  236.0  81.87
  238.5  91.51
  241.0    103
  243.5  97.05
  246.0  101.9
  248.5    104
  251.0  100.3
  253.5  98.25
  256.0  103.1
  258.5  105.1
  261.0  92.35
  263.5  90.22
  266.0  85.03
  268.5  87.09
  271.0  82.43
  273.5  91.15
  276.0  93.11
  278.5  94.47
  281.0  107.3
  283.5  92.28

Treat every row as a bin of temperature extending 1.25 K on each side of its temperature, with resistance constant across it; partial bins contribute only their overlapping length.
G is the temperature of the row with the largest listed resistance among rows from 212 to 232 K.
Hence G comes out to 213.5 K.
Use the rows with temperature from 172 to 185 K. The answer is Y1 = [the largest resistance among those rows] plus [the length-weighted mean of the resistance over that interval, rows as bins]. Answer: 210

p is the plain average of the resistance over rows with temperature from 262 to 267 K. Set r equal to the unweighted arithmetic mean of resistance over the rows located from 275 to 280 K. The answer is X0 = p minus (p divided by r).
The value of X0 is 87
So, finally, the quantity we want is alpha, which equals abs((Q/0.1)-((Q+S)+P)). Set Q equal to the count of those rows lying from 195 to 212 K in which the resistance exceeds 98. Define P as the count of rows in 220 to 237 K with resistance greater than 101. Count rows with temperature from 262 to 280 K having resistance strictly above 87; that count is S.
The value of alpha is 22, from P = 0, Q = 3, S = 5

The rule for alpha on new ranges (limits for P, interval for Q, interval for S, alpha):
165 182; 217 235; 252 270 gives 10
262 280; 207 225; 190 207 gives 7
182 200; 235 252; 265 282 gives 26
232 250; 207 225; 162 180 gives 10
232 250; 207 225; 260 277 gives 8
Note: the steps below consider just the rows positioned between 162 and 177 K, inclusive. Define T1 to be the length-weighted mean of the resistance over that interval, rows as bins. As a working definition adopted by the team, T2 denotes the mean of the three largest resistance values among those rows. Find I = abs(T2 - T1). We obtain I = 4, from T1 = 102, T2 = 106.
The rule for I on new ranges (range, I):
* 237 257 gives 4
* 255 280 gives 8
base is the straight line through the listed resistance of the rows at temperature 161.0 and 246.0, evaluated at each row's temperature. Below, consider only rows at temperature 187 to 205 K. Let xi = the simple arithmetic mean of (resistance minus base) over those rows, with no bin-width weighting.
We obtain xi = 3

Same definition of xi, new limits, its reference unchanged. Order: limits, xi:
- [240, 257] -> -1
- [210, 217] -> -33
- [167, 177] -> 3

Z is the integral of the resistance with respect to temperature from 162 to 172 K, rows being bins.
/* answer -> 999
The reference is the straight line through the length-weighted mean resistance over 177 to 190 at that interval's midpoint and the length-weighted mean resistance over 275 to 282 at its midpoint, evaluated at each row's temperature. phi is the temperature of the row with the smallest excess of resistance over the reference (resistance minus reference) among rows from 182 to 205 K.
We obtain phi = 191.0 K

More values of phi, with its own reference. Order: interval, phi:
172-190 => 181.0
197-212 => 211.0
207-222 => 221.0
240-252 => 243.5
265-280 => 271.0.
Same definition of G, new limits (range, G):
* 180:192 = 186.0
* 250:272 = 258.5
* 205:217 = 208.5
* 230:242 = 241.0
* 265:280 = 278.5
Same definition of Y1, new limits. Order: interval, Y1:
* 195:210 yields 216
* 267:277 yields 181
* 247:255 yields 205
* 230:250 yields 194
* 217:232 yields 116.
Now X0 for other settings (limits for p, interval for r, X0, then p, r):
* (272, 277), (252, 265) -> 91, 92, 98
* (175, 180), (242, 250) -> 103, 104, 101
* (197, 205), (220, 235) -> 100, 102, 55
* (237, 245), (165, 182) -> 96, 97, 102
